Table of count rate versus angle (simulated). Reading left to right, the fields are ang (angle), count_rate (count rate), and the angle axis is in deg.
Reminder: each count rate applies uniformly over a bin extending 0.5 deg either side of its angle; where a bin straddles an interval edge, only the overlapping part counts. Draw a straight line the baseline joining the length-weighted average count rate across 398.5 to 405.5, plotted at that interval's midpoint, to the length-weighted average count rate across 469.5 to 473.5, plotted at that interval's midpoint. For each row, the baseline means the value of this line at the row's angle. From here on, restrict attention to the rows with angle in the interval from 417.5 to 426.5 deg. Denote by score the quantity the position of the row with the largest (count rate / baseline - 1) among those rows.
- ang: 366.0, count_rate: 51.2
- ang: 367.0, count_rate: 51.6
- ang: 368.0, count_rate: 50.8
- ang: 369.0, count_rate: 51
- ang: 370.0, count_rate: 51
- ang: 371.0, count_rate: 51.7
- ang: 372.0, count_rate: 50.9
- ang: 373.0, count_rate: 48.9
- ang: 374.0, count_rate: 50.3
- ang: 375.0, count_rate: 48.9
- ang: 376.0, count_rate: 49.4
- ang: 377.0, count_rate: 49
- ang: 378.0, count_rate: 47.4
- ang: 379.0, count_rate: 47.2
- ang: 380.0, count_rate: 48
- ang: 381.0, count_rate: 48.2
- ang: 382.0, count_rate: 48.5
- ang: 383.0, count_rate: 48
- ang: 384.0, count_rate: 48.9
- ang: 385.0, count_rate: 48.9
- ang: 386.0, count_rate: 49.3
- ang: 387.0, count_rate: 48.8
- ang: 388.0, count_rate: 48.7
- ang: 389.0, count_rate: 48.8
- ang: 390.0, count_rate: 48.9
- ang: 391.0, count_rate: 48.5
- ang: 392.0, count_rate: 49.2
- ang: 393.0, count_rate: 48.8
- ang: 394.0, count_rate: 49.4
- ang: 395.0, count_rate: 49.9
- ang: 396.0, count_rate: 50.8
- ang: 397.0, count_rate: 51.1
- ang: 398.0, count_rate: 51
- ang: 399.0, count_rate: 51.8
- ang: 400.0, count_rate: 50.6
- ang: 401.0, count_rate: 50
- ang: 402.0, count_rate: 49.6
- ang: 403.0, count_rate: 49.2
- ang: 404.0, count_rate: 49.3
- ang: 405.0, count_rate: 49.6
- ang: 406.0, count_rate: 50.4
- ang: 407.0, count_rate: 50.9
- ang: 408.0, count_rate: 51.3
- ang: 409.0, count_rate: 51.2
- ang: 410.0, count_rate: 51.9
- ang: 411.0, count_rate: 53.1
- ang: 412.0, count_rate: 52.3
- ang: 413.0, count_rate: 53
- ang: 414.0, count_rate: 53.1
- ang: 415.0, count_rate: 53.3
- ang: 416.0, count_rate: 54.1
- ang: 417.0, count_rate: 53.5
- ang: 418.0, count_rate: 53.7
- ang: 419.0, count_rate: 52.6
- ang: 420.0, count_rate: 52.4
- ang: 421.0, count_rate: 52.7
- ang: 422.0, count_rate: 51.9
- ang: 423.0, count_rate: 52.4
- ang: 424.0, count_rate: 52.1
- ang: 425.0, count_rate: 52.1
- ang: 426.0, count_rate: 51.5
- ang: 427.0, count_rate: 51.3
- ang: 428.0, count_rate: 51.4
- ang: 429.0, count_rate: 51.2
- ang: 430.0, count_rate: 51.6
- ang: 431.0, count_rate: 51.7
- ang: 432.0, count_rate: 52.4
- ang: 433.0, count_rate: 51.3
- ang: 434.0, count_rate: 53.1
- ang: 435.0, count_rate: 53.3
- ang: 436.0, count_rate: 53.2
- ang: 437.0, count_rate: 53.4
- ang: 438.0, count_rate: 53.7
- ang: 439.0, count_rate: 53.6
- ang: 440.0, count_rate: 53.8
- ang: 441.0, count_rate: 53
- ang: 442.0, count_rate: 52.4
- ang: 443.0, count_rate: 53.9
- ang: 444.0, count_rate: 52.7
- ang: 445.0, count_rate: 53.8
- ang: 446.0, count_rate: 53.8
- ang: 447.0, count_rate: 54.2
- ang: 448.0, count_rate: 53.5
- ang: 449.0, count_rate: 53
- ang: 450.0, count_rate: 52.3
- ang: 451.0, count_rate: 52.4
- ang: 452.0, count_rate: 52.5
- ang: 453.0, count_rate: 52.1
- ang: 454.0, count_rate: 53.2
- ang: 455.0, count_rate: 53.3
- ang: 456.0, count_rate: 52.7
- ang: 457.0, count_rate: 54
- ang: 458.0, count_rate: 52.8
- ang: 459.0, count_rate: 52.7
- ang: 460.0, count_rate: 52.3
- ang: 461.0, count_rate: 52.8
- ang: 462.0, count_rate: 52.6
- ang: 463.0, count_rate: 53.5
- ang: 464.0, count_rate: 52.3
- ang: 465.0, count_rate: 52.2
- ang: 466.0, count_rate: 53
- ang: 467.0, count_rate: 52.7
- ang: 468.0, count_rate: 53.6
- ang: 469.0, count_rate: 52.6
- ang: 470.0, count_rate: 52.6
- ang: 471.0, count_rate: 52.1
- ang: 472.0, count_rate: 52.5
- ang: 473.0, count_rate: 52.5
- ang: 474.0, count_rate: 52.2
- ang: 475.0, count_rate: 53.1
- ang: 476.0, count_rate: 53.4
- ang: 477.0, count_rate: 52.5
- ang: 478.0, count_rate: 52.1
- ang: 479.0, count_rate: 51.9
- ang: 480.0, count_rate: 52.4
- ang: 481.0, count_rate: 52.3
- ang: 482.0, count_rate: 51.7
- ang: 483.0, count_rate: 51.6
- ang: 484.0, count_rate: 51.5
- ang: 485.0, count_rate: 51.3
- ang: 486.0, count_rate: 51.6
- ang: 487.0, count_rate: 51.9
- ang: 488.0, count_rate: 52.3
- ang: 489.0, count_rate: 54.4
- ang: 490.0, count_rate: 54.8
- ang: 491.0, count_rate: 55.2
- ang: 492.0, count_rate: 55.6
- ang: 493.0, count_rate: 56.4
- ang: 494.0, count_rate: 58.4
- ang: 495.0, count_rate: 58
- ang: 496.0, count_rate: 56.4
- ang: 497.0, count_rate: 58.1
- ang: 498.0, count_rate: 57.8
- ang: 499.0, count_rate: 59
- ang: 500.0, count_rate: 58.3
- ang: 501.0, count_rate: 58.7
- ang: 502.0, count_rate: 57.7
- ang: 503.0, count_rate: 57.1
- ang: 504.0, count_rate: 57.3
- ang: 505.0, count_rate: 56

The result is 418.0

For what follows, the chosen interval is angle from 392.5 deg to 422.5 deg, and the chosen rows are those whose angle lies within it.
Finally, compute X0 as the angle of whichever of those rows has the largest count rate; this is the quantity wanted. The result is 416.0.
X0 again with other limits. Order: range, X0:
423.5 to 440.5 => 440.0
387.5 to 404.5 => 399.0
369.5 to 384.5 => 371.0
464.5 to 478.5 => 468.0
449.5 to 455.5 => 455.0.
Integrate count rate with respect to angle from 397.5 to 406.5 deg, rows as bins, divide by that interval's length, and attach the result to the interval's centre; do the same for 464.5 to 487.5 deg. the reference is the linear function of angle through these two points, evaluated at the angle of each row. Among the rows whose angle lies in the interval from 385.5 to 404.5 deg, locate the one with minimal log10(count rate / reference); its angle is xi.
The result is 391.0 deg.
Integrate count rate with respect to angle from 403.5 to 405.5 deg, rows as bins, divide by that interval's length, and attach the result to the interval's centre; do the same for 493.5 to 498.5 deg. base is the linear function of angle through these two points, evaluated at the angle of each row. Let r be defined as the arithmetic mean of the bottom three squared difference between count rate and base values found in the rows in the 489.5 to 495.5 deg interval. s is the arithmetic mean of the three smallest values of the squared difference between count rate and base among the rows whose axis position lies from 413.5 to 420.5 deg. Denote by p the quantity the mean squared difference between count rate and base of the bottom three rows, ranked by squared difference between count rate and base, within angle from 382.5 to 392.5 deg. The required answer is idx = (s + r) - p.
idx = 5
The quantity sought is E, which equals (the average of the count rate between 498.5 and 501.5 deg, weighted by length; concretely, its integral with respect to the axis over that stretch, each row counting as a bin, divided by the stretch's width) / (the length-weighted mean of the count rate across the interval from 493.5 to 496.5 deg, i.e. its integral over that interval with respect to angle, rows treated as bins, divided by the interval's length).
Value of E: 1.02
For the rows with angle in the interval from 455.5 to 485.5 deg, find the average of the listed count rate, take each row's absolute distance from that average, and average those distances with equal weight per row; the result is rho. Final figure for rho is 0.5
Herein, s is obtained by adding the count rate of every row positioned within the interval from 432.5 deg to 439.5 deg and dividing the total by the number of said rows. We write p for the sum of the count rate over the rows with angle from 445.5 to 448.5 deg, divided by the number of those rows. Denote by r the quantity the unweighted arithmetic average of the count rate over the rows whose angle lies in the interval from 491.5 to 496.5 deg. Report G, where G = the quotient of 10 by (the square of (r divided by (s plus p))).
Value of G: 35.2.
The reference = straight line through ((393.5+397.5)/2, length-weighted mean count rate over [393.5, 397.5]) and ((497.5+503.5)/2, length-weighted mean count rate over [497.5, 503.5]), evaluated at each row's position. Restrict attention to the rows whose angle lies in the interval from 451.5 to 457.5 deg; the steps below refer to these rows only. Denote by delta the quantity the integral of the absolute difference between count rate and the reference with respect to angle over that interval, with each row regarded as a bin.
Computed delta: 10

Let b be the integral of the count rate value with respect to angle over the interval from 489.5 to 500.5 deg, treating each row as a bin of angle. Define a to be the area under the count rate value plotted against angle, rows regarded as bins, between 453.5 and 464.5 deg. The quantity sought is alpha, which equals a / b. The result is 0.9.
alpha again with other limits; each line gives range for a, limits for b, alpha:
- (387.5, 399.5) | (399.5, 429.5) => 0.4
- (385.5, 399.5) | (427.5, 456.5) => 0.5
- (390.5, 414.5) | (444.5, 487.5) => 0.5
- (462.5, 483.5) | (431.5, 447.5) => 1.3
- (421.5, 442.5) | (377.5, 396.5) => 1.2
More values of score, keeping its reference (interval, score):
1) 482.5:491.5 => 491.0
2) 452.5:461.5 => 457.0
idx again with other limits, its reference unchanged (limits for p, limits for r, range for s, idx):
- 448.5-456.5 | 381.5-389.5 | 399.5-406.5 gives 0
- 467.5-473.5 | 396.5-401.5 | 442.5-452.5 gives -3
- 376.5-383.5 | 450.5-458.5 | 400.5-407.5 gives 0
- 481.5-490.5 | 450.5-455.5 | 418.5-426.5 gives -10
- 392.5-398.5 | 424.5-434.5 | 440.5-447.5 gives -1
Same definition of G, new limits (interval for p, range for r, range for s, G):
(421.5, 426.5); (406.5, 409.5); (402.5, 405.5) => 39.3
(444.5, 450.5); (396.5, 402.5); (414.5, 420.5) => 44.3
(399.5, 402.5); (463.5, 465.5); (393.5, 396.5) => 36.7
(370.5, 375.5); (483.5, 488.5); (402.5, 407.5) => 37.4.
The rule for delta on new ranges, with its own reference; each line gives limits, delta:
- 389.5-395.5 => 6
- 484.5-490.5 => 27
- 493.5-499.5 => 4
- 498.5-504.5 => 5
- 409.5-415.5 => 7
